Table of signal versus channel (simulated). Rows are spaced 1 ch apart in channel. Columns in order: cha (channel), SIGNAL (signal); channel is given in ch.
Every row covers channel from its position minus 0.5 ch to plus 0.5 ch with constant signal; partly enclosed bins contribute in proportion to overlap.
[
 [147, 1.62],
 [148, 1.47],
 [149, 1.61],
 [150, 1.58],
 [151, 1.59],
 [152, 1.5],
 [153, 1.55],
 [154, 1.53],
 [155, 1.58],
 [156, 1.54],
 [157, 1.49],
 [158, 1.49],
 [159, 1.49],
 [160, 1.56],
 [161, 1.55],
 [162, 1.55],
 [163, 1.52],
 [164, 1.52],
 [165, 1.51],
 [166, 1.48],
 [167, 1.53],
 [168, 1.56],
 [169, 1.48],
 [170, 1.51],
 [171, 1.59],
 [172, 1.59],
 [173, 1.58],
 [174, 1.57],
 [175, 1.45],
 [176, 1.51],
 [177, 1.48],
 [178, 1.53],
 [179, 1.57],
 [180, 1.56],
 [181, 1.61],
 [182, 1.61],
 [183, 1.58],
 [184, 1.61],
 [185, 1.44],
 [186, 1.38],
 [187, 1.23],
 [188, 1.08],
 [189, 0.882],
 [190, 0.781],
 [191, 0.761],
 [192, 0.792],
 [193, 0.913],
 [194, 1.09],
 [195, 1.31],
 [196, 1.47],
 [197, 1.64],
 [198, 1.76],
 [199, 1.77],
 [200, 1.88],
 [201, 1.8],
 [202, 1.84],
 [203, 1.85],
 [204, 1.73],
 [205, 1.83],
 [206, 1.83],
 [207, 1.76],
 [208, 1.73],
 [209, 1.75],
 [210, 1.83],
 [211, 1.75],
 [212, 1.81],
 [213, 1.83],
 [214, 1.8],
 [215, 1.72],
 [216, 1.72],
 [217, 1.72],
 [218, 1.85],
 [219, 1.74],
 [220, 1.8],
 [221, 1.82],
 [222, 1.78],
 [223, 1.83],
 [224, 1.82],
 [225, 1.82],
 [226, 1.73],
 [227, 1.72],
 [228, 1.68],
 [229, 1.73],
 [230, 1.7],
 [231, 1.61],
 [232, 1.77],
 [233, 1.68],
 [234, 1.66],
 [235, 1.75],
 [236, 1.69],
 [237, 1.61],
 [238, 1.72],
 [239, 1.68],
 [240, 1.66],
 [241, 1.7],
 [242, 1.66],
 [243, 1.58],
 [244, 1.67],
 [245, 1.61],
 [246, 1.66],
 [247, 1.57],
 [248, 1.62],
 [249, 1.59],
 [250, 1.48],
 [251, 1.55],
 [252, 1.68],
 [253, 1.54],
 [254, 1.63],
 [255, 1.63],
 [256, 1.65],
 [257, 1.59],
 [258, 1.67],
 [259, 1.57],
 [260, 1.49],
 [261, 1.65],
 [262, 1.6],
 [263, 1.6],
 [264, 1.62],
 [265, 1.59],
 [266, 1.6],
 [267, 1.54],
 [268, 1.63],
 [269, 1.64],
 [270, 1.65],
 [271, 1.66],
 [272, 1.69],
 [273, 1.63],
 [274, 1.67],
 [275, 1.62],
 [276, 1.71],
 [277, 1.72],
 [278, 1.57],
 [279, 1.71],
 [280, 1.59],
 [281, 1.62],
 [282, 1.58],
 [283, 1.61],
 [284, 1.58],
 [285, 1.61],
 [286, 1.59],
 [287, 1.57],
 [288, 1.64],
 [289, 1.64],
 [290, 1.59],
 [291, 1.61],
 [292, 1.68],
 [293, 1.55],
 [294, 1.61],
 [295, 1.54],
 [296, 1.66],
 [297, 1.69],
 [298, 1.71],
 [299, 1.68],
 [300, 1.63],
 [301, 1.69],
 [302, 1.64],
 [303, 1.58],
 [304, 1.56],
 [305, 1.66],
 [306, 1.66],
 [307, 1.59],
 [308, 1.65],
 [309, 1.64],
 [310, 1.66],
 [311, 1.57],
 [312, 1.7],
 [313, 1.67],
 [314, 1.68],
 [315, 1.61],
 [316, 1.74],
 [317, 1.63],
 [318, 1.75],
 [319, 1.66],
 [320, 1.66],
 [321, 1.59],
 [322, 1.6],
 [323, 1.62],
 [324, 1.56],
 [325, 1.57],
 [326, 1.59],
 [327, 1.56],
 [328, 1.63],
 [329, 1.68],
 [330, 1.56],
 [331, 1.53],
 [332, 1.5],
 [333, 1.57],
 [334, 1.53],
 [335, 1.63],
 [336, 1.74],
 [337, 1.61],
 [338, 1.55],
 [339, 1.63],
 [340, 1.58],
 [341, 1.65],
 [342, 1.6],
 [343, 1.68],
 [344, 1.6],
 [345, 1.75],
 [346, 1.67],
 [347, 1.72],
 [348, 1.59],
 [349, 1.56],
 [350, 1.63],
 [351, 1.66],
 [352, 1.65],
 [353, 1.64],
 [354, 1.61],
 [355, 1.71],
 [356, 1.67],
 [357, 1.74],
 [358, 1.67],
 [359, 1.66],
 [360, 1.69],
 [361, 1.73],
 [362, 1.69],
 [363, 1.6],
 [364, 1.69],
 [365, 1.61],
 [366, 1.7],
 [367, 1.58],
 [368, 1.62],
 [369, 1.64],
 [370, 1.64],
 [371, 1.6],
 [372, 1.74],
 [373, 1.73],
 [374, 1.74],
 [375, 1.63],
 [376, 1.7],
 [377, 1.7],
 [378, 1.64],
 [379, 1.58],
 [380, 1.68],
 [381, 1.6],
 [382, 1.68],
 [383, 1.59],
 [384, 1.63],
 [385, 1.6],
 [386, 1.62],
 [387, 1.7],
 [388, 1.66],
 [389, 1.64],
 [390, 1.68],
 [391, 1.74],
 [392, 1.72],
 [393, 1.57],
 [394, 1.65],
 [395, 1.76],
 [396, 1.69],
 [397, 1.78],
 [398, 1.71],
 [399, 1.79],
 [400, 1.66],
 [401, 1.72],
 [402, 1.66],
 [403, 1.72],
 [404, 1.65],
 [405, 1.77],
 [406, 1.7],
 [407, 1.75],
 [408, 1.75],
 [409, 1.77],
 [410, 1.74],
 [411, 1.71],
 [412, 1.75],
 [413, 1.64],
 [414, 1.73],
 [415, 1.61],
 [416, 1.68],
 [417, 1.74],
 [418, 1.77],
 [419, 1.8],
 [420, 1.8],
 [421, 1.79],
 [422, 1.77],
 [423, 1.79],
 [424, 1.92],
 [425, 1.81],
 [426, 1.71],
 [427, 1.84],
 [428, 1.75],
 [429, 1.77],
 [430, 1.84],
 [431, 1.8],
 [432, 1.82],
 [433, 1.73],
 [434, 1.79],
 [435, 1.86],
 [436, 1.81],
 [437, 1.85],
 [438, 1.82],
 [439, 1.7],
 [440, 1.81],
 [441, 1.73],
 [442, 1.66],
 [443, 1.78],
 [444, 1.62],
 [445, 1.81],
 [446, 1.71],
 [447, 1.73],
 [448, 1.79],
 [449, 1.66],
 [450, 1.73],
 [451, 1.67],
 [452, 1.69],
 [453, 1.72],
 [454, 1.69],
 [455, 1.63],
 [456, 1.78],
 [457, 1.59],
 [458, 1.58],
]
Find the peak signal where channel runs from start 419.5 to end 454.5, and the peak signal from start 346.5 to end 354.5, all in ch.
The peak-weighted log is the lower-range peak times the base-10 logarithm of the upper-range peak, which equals 0.49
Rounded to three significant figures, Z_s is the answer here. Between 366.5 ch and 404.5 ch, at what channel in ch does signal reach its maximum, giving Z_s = 399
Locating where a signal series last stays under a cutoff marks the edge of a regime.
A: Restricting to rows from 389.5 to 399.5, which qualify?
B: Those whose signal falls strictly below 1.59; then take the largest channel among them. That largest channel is 393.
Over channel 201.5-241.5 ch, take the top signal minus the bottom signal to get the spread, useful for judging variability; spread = 0.24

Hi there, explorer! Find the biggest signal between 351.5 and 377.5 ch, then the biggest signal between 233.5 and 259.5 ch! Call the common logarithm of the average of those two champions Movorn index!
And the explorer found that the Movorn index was 0.242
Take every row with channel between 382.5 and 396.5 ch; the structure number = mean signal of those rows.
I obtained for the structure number 1.661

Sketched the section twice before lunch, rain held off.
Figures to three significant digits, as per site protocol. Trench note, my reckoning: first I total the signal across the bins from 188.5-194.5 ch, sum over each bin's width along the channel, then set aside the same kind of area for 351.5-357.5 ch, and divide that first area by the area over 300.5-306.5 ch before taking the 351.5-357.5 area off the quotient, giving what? -9.49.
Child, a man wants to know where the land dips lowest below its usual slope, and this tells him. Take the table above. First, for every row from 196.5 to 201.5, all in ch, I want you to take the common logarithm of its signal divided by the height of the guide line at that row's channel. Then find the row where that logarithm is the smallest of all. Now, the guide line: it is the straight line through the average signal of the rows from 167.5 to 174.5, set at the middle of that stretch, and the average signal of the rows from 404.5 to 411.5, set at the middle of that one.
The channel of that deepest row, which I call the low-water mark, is 197 ch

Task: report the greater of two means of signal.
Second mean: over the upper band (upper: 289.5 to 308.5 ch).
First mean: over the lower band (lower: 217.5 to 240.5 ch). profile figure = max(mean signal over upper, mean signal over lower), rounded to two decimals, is 1.73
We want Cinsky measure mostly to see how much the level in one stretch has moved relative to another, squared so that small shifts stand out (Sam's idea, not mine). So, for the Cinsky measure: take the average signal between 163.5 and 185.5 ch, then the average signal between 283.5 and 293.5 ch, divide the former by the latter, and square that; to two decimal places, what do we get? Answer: 0.92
